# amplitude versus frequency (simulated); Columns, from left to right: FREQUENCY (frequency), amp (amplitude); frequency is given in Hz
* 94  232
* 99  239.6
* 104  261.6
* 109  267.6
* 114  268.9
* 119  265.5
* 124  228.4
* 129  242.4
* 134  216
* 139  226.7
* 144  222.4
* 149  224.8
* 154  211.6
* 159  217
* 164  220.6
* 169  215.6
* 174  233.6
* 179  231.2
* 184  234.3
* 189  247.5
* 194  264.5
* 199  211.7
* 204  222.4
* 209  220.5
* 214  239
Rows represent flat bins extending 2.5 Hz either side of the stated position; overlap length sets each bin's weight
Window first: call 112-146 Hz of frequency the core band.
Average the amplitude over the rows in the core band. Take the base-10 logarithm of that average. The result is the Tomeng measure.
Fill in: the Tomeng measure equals 2.38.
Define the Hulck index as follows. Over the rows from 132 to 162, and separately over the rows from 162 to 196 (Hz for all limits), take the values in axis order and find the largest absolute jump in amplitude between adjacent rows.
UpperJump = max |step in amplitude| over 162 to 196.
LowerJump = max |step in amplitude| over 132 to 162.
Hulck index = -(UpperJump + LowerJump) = -31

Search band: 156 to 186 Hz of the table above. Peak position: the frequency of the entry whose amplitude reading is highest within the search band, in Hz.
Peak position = 184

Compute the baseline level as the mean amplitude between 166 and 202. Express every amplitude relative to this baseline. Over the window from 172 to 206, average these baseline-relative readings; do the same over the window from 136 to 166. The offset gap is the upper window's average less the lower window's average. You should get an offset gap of 15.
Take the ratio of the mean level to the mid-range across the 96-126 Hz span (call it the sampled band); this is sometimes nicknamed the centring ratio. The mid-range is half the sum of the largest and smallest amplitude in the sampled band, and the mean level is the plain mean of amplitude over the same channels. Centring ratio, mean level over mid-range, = 1.027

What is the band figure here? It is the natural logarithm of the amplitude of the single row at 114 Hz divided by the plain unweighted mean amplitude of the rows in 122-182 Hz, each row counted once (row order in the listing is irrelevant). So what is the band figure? 0.18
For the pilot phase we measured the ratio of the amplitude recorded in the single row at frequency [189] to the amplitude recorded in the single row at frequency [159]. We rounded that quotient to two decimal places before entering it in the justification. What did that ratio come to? 1.14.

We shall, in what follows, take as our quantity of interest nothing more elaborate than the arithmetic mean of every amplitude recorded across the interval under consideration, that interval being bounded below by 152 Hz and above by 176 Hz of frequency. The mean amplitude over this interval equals 220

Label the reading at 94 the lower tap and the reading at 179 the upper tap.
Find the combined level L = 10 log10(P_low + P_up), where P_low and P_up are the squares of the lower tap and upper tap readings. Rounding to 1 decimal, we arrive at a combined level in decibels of 50.3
